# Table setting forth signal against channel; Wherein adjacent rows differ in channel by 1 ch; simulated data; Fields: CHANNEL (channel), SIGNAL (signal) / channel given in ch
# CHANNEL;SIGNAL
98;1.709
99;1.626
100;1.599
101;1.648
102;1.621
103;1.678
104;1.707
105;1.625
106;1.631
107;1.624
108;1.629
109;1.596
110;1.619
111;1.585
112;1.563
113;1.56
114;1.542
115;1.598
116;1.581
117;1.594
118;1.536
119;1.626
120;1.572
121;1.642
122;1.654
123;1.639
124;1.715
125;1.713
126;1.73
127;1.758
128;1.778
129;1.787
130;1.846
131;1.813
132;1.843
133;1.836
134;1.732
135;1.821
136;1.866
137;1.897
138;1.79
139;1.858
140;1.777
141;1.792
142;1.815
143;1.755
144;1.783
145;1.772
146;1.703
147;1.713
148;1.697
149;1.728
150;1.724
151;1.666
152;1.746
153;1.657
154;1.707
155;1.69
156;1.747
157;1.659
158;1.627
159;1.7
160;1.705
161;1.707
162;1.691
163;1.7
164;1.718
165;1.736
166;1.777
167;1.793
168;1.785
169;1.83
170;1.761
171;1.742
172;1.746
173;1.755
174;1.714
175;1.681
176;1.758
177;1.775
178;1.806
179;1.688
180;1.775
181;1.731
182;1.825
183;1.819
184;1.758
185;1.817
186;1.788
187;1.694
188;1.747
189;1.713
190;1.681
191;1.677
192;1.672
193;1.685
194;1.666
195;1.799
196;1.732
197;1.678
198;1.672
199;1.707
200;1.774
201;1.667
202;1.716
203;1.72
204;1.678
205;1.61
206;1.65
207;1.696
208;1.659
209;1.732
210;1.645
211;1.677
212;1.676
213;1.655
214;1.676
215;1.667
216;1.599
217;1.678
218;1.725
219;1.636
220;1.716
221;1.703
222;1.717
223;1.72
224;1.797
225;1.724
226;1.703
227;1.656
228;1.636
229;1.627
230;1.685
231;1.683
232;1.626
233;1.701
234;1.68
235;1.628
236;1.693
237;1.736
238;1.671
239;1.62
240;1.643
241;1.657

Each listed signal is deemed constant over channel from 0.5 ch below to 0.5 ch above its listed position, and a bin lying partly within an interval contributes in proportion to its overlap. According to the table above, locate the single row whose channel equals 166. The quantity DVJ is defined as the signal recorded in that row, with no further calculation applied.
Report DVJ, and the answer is 1.777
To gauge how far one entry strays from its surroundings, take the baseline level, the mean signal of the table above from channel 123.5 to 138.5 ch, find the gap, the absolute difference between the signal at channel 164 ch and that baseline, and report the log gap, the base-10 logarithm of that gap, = -1.11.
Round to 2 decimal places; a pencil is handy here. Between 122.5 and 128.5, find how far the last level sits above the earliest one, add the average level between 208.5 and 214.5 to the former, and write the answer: 1.82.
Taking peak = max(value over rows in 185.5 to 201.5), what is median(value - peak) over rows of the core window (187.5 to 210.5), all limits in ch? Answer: -0.118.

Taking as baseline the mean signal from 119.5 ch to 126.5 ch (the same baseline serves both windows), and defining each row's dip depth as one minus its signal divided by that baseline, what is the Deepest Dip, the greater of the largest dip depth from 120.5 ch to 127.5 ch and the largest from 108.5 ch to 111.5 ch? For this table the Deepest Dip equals 0.05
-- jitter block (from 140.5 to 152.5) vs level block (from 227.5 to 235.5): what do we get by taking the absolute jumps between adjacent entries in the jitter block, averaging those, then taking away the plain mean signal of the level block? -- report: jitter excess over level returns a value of -1.62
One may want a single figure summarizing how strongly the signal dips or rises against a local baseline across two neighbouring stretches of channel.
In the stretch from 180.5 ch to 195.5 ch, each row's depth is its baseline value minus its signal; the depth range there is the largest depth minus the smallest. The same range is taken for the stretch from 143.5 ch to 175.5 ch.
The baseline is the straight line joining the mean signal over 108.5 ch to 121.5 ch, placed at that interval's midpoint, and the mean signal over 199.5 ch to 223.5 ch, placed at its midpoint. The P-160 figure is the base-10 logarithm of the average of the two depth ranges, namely -0.74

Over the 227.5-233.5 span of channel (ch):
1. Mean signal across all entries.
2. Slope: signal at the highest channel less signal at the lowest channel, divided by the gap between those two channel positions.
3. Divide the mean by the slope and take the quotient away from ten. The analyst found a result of -118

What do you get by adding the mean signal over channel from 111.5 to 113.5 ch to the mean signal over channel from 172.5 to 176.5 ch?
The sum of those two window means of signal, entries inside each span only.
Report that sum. 3.29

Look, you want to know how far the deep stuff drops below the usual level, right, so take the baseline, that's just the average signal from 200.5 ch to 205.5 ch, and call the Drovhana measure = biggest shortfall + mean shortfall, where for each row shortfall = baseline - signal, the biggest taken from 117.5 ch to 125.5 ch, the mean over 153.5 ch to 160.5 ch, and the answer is 0.13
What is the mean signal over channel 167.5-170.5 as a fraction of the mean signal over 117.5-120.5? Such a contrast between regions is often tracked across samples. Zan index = 1.14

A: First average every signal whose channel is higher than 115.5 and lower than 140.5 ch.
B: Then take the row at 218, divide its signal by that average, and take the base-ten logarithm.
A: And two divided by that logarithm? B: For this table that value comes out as -714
